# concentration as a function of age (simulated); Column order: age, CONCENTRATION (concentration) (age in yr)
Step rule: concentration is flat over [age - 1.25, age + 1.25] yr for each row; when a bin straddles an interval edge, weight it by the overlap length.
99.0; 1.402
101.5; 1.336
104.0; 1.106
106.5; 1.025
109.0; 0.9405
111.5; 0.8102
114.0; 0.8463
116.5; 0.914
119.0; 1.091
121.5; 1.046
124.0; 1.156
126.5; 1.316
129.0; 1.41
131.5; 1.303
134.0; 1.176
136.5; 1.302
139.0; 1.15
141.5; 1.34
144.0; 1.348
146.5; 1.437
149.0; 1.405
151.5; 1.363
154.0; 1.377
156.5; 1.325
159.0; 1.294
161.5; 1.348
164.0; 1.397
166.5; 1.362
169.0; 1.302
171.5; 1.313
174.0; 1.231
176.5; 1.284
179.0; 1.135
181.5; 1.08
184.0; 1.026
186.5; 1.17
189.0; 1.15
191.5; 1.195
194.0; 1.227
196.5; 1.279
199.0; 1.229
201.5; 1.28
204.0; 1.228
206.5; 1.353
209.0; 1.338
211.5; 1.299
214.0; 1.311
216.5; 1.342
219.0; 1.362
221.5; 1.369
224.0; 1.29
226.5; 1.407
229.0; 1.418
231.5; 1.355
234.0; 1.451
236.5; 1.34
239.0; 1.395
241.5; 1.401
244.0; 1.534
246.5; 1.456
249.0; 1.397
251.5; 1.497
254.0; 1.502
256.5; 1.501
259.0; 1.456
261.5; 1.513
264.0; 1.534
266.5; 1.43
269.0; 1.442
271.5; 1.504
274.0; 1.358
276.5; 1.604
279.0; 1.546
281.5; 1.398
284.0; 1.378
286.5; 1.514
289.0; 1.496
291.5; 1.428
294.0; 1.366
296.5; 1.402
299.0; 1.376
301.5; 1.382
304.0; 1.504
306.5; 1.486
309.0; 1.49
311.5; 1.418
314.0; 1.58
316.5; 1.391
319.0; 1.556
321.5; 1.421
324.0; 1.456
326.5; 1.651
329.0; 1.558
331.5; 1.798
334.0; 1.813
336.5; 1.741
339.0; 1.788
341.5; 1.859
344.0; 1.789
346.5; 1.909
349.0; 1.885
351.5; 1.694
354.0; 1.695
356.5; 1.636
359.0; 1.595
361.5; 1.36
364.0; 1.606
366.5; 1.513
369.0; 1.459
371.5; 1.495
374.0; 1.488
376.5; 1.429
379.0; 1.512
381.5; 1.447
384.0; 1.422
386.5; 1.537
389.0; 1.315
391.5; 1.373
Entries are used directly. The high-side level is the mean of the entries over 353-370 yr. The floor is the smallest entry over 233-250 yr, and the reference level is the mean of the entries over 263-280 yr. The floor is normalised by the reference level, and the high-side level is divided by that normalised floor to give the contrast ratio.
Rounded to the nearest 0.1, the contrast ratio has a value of 1.7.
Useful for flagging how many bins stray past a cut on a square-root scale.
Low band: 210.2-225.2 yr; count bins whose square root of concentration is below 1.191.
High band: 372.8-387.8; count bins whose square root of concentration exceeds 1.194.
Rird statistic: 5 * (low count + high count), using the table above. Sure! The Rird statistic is 55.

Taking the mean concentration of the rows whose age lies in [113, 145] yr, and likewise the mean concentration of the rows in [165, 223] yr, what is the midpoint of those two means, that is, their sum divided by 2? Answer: 1.22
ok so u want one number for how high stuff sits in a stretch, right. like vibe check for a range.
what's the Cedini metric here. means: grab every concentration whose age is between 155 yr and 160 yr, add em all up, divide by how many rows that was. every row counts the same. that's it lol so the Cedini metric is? 1.31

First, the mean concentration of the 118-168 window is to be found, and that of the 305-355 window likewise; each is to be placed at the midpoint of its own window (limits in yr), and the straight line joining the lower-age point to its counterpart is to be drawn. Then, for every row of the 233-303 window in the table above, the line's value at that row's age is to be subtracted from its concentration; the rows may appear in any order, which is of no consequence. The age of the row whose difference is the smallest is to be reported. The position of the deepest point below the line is 294.0 yr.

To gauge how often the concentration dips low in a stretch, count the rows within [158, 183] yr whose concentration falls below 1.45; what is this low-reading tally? 10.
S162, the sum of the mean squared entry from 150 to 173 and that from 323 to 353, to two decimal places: 4.87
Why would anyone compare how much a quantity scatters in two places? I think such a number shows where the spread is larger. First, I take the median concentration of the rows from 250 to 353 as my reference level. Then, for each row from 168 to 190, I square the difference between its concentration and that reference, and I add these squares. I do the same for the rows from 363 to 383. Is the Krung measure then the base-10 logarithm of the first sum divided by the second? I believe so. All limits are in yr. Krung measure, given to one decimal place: 1.7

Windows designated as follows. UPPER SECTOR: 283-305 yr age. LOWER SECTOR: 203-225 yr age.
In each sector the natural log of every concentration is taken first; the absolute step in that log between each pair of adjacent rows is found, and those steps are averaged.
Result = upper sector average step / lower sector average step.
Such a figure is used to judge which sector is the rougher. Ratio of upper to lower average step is 1.3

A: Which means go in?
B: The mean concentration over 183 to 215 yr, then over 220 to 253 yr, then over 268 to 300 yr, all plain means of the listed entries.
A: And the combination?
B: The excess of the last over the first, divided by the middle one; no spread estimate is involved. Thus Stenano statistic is 0.15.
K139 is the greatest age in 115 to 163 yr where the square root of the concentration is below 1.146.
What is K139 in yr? 159.0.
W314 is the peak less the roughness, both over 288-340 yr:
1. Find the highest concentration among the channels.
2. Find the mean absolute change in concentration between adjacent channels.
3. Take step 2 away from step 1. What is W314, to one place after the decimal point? 1.7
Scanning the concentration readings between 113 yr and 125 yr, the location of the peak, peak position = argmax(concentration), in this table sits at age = 124.0 yr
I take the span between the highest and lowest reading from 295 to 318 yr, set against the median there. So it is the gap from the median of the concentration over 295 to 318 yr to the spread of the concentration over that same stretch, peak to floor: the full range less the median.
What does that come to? -1.21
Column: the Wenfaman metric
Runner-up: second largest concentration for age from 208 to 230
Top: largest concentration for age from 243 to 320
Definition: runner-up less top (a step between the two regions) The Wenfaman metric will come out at -0.20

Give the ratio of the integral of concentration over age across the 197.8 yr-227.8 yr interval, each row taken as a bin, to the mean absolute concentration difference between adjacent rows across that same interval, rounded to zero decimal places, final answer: 793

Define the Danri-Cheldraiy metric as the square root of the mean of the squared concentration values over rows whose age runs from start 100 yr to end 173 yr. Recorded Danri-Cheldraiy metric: 1.24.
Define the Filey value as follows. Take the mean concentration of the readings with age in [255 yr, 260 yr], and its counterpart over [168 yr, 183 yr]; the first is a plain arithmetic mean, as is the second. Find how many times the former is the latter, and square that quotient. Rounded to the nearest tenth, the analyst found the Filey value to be 1.5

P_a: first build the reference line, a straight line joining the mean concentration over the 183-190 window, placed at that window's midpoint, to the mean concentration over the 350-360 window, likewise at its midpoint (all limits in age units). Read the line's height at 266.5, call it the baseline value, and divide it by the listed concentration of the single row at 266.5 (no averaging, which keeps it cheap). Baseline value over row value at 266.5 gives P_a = 0.96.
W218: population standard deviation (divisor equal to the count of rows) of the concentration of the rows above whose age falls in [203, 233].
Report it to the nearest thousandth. 0.050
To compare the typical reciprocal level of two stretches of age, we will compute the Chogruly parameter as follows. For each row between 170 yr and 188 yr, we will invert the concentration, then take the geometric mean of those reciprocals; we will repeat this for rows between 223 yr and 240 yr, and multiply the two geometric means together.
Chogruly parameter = 0.62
